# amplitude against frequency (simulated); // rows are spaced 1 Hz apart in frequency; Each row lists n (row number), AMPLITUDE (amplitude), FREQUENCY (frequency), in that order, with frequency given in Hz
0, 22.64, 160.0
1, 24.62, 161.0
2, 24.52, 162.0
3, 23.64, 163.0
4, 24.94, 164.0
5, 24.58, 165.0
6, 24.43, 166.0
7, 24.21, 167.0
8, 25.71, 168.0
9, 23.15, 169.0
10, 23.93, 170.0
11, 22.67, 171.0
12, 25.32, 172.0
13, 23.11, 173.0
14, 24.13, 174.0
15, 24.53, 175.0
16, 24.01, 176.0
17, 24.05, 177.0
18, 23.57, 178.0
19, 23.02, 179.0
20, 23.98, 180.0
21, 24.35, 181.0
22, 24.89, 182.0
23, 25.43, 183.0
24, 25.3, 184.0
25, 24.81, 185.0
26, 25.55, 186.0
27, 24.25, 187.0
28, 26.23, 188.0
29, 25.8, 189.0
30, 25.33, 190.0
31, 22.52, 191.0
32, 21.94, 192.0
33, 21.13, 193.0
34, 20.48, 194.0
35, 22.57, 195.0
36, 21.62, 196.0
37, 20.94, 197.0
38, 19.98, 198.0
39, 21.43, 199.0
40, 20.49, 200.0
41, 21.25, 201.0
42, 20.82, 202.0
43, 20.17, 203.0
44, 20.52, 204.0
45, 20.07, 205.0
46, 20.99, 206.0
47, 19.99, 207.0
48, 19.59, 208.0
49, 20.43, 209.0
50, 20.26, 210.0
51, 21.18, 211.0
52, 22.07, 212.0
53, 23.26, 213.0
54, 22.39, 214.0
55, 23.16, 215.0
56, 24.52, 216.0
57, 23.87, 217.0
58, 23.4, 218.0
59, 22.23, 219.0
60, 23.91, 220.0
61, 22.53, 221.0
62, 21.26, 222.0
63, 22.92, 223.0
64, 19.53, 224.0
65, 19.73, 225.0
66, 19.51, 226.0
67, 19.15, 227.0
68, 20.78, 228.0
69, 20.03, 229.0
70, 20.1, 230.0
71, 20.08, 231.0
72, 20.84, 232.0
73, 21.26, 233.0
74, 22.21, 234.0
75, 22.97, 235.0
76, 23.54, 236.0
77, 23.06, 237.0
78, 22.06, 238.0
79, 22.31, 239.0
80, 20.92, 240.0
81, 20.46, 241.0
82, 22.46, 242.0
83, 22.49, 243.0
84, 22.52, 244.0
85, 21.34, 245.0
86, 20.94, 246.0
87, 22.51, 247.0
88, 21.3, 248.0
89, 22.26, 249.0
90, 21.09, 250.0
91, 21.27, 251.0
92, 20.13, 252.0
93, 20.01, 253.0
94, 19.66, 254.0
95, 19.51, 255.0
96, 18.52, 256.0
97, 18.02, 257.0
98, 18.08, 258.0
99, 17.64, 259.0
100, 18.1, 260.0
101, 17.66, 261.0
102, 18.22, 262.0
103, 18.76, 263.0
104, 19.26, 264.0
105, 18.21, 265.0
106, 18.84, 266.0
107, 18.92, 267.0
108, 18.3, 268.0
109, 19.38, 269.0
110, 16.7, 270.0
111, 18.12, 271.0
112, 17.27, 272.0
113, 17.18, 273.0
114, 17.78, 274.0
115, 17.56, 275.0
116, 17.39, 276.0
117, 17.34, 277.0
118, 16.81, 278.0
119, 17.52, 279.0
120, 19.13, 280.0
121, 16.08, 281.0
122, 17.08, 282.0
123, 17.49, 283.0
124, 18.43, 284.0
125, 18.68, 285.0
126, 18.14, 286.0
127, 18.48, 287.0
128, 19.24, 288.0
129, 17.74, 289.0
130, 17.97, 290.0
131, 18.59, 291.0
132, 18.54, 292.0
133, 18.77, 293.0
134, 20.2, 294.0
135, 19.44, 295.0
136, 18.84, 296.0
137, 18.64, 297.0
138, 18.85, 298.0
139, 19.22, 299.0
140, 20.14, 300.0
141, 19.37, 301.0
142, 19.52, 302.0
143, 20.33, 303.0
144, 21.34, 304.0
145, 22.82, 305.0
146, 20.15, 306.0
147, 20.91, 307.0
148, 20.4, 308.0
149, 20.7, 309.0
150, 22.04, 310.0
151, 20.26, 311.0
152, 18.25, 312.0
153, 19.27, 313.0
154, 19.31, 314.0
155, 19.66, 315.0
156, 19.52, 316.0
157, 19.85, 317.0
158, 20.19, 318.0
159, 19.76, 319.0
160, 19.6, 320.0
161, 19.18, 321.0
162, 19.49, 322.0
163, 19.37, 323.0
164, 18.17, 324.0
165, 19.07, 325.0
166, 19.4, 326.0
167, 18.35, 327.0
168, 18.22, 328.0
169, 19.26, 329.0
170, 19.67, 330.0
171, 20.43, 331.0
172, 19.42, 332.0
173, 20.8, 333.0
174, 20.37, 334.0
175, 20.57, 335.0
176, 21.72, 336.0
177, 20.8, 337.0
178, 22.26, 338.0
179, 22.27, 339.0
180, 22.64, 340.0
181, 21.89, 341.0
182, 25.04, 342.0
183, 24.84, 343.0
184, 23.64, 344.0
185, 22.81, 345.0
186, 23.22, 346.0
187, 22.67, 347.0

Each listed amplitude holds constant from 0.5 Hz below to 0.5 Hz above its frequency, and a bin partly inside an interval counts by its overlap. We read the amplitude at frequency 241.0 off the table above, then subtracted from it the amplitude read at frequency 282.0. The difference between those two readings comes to 3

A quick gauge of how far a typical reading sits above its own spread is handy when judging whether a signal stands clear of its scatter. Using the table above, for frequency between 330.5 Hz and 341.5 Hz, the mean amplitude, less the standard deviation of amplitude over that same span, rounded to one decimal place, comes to 20.2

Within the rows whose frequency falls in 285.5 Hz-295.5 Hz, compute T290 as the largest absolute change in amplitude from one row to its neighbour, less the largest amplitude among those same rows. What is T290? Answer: -18.7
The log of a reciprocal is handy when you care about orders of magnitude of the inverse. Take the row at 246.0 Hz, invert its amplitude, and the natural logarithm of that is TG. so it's -3.04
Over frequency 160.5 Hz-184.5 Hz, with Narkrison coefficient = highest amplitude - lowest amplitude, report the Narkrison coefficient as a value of 3.0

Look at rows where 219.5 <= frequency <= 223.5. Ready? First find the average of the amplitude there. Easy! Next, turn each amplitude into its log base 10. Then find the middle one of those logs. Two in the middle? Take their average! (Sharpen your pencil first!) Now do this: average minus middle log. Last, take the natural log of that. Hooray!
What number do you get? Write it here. 3.059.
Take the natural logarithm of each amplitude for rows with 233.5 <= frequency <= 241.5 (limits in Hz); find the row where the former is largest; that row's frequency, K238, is 236.0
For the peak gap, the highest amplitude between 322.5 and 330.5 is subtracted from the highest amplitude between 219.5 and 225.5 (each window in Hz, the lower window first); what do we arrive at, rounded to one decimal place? 4.2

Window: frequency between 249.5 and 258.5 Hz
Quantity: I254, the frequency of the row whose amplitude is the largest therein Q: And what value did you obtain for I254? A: 251.0 Hz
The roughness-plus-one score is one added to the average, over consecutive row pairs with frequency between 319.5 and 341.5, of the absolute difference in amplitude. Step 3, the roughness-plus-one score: 1.68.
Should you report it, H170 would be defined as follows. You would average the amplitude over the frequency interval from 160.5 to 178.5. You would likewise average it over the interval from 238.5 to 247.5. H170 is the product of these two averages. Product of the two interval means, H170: 526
